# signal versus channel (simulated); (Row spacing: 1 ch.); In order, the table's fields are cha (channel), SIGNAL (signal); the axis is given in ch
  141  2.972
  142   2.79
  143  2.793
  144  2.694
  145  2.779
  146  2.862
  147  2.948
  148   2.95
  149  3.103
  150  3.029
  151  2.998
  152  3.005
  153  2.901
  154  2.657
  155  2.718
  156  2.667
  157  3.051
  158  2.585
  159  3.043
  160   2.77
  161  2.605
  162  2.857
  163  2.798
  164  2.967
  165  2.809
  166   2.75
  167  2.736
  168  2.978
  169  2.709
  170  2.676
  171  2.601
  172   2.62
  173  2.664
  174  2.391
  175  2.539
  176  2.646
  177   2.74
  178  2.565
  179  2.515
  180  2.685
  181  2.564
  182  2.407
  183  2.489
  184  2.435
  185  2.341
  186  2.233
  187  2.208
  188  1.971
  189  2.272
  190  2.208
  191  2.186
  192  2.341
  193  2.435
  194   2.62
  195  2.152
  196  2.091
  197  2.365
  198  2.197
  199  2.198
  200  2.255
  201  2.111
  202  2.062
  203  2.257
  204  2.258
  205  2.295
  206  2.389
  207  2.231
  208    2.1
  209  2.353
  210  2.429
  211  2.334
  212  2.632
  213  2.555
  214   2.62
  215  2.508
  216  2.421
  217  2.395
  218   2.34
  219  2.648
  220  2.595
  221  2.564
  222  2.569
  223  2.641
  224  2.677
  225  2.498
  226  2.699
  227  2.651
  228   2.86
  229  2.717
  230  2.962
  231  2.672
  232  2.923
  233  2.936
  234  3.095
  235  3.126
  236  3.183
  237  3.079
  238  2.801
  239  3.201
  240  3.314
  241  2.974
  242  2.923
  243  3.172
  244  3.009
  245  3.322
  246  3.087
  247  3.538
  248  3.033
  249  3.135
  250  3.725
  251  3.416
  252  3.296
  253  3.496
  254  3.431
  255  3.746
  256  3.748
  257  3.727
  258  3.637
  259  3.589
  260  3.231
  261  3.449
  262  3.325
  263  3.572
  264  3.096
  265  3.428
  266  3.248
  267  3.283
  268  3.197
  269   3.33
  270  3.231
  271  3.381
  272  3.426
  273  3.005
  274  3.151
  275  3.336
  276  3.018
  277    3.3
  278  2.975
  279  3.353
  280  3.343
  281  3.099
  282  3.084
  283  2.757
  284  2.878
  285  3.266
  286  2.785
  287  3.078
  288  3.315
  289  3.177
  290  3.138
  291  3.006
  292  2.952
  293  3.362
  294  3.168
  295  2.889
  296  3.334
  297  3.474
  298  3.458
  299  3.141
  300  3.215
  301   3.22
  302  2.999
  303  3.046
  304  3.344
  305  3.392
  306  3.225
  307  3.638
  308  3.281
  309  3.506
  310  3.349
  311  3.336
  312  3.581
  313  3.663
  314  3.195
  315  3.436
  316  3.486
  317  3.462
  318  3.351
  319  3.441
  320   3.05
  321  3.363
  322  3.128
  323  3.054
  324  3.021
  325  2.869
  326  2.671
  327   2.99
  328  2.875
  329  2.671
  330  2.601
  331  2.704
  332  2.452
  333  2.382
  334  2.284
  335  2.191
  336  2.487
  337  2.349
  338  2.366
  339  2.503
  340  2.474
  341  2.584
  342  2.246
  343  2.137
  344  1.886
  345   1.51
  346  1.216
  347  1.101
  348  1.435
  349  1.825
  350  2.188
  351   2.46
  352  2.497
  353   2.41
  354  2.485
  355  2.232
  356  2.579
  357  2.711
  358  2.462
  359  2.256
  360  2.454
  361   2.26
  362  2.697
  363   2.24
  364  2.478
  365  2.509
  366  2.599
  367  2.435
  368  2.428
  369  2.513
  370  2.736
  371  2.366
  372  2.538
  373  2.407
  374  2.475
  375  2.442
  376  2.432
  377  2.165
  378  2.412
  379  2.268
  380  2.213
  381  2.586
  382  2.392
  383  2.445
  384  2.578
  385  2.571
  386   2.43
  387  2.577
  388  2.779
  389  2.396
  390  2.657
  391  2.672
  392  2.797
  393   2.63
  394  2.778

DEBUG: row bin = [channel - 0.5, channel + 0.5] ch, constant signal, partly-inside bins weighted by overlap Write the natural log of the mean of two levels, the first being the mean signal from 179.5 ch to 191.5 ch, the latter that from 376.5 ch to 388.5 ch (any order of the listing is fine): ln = 0.87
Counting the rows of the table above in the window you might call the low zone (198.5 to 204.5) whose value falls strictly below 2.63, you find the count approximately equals 6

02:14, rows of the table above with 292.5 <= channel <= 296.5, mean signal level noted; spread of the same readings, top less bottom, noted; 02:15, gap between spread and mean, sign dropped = 2.7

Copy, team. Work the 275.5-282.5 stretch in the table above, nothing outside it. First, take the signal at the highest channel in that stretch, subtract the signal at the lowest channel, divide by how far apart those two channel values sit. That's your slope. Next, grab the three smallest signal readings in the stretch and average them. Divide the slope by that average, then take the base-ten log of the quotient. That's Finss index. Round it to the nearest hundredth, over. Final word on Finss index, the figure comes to -2.44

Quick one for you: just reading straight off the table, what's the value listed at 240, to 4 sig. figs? 3.314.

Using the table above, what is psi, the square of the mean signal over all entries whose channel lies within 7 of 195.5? 5.1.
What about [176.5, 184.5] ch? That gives 6.5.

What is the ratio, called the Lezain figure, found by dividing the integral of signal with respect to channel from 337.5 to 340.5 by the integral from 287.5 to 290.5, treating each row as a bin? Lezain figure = 0.76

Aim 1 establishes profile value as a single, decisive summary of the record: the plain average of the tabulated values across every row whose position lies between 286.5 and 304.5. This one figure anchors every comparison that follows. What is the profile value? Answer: 3.2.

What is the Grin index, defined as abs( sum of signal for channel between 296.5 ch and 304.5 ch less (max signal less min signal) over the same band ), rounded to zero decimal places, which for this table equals 25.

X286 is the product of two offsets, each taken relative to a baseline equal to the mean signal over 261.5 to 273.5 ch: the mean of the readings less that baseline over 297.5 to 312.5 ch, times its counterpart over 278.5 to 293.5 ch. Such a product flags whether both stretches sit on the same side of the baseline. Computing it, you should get 0.00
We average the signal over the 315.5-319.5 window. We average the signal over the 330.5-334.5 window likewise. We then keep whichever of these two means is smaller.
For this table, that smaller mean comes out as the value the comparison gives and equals 2.5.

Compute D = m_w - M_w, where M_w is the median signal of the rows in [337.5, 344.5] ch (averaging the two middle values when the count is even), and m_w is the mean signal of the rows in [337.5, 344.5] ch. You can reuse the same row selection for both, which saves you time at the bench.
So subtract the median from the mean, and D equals -0.05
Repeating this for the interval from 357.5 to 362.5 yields -0.03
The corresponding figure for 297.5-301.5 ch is 0.04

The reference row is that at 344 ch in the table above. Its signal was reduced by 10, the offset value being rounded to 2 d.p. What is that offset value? -8.11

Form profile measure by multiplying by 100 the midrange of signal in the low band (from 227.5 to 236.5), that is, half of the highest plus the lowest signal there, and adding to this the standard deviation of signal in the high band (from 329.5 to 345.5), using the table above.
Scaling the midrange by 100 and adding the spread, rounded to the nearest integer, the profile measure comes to 293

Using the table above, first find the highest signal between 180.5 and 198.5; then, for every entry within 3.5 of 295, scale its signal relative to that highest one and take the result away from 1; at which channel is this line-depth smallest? 297 ch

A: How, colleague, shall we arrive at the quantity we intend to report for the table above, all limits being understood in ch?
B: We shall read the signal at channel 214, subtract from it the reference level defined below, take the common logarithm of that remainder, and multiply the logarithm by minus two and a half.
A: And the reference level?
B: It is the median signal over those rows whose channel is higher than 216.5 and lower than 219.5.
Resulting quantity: 1.6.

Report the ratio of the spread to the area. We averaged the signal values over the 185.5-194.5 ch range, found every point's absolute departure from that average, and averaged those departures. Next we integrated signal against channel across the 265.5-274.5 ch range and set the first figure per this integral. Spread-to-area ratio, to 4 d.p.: 0.0043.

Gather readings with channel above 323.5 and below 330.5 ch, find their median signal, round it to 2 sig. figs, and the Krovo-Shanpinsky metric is 2.9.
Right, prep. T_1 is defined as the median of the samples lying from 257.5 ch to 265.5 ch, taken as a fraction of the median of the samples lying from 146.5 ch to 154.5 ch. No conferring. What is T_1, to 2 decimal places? 1.16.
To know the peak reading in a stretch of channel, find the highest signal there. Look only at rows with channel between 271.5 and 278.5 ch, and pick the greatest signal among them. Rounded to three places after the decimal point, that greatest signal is 3.426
